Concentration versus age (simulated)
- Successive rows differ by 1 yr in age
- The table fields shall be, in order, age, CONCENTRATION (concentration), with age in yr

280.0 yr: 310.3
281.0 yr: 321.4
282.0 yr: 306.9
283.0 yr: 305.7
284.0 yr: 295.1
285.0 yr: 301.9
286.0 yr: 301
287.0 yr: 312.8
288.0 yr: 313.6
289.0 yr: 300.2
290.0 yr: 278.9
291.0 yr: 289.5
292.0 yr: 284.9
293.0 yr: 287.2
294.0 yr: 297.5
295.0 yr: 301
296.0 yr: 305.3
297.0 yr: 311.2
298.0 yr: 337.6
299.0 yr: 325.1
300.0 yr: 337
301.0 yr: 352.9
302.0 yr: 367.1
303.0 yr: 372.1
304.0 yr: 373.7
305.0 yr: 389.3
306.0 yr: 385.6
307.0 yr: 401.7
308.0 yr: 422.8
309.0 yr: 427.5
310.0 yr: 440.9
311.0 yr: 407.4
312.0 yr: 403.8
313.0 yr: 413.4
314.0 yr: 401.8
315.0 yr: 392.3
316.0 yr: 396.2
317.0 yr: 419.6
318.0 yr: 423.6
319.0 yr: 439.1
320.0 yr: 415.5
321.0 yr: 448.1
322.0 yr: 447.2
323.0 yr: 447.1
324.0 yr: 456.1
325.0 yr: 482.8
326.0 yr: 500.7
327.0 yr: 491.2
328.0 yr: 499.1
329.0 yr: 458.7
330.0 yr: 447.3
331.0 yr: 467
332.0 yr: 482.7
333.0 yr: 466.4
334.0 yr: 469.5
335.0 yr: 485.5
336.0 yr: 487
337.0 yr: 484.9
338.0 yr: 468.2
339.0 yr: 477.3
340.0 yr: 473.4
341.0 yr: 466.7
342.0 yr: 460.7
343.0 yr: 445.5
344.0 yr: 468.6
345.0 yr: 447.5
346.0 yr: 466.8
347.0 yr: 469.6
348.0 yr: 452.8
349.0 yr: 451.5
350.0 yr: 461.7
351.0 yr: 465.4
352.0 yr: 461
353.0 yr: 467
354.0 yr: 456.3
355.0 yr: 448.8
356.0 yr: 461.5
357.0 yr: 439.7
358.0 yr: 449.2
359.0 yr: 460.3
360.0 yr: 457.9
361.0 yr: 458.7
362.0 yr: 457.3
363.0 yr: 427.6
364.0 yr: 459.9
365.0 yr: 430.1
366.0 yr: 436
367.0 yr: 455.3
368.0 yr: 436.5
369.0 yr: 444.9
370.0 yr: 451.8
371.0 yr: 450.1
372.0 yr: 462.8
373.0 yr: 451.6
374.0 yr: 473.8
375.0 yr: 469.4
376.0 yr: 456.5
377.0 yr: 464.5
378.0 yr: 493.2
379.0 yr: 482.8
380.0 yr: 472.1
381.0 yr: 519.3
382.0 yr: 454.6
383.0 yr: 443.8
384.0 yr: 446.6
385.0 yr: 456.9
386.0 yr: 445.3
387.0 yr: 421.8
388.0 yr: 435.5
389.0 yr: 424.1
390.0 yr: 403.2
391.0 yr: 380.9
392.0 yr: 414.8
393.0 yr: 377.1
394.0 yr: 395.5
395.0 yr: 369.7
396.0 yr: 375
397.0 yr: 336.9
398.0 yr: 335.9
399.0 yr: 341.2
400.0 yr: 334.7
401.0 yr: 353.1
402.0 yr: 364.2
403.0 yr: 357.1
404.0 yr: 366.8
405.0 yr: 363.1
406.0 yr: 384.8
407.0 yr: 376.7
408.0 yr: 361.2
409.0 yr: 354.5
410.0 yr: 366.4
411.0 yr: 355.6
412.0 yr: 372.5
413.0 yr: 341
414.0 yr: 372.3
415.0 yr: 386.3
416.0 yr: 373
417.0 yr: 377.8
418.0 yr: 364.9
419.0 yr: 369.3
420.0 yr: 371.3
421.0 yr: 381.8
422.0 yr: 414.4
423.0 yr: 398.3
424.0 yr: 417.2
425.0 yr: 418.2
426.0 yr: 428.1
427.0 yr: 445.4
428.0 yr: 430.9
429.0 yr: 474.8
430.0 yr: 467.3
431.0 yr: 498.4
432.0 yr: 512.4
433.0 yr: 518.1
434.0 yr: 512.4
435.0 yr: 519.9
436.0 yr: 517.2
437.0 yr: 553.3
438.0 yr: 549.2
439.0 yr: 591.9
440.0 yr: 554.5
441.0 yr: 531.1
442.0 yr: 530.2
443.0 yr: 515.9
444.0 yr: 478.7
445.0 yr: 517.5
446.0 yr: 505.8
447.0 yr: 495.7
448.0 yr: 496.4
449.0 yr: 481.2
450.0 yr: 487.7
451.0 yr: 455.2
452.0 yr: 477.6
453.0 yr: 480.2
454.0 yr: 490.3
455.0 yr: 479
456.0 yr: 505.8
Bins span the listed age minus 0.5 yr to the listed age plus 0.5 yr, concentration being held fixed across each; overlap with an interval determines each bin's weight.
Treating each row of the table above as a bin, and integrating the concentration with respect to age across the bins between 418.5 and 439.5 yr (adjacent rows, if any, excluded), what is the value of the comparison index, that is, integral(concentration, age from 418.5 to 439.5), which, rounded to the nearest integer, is 9790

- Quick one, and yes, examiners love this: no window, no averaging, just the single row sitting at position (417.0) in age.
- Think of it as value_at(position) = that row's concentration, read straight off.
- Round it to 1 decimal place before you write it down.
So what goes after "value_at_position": 377.8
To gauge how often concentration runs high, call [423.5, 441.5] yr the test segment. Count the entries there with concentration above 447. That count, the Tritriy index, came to 13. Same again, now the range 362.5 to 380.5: 13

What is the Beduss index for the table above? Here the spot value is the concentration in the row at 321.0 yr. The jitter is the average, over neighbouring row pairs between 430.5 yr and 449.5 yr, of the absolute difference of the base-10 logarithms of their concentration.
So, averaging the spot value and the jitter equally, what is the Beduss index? 224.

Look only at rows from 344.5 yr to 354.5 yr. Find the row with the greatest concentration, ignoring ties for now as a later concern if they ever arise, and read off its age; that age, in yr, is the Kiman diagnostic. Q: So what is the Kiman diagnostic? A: 347.0 yr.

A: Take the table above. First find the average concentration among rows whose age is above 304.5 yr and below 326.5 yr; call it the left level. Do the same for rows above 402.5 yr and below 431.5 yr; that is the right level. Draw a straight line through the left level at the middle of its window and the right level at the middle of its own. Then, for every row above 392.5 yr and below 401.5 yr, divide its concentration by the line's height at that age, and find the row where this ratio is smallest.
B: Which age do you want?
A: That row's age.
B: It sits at 400.0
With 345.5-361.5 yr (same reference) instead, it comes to 357.0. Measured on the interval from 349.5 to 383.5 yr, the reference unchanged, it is 363.0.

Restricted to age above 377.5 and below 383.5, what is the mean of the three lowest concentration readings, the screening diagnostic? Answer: 457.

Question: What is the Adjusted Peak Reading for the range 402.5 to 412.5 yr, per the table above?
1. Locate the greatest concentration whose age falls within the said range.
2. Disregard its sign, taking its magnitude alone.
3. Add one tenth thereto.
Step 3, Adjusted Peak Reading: 385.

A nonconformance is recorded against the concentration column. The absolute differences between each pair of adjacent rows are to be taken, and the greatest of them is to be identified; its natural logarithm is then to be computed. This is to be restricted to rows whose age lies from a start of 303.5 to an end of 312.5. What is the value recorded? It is 3.51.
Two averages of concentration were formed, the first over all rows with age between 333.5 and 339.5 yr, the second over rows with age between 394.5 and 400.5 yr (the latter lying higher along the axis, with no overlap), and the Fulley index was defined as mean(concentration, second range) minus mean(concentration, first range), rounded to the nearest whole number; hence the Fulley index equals -130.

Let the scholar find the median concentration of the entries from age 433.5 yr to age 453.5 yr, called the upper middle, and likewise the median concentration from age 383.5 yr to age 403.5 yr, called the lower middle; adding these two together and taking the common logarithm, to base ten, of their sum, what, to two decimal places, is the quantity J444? 2.95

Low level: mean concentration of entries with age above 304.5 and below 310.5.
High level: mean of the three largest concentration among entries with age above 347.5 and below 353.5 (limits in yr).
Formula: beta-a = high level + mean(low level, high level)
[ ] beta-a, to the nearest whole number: 903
